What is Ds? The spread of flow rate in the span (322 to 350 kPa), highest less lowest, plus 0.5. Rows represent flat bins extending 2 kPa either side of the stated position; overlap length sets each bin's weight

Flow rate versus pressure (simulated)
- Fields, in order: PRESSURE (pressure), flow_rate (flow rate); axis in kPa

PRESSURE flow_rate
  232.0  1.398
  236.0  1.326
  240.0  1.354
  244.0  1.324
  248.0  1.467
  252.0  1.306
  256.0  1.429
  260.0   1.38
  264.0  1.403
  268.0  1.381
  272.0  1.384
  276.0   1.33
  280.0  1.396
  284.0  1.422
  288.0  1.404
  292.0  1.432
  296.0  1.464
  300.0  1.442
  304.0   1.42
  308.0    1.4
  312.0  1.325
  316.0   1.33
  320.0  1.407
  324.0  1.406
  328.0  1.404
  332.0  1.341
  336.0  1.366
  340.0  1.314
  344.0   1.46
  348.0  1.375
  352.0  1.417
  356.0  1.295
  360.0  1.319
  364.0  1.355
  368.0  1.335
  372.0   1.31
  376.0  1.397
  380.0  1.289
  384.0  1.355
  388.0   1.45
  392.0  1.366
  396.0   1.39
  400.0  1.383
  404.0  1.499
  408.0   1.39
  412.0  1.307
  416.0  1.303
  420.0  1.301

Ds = 0.65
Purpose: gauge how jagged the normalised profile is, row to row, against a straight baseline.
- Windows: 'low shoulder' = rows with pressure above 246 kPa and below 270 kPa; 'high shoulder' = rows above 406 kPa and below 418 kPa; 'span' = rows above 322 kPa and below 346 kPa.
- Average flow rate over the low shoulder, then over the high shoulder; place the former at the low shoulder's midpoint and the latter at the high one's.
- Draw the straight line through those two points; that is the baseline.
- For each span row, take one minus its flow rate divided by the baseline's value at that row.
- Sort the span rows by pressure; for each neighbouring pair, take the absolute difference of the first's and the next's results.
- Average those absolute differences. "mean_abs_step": 0.04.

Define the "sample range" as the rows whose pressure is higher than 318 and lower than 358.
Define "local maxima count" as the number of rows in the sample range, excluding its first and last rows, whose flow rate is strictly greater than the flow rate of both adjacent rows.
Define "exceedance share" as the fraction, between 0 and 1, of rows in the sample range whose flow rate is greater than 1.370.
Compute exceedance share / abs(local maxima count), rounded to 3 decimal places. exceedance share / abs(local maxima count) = 0.200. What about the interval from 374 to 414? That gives 0.200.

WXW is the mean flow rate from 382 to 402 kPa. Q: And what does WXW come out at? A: 1.39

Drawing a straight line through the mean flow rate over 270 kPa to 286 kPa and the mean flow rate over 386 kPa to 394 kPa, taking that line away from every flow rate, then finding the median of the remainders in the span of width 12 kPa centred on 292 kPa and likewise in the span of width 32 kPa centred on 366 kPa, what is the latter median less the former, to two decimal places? -0.12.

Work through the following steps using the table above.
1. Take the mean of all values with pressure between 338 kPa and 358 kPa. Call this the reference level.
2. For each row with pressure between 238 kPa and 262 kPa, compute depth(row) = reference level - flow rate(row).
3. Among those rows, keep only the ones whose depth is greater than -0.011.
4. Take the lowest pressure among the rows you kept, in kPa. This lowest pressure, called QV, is 240.0 kPa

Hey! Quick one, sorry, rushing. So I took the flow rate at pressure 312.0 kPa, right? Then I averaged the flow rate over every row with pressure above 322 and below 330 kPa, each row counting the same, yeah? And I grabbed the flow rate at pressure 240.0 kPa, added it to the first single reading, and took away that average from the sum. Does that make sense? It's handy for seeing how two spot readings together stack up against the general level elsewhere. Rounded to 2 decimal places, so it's 1.27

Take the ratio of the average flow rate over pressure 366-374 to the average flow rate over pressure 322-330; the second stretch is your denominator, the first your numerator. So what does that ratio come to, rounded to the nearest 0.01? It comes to 0.94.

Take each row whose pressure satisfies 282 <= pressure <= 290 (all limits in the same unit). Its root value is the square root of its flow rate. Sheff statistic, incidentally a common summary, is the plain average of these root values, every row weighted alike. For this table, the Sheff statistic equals 1.19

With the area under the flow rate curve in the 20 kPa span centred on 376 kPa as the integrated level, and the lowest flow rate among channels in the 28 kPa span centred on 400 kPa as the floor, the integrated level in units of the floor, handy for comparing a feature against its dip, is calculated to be 20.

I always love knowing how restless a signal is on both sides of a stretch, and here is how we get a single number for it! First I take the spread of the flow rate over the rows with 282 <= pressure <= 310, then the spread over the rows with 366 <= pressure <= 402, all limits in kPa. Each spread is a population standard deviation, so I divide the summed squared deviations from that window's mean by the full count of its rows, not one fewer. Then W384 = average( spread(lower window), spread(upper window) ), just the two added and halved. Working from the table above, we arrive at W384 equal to 0.0332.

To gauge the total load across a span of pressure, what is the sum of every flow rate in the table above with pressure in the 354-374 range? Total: 6.614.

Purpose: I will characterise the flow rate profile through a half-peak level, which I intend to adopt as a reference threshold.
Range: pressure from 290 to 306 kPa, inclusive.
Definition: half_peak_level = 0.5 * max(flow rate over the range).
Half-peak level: 0.732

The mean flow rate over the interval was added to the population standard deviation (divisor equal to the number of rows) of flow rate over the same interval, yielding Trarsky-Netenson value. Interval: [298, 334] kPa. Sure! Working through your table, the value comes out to 1.43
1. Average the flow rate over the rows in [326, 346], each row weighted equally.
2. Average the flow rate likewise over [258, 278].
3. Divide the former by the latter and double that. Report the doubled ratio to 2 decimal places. 2.00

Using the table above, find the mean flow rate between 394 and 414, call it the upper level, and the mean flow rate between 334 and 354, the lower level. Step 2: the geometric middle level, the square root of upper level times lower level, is 1.39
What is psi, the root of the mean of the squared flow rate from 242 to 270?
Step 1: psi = 1.39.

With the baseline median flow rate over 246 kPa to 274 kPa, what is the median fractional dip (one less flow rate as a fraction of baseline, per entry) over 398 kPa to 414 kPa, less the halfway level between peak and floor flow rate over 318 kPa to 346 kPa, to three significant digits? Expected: -1.39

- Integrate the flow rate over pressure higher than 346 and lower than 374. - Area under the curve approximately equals 38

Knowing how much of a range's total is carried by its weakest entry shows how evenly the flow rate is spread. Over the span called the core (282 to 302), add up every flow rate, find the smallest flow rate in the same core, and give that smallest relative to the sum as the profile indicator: 0.196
